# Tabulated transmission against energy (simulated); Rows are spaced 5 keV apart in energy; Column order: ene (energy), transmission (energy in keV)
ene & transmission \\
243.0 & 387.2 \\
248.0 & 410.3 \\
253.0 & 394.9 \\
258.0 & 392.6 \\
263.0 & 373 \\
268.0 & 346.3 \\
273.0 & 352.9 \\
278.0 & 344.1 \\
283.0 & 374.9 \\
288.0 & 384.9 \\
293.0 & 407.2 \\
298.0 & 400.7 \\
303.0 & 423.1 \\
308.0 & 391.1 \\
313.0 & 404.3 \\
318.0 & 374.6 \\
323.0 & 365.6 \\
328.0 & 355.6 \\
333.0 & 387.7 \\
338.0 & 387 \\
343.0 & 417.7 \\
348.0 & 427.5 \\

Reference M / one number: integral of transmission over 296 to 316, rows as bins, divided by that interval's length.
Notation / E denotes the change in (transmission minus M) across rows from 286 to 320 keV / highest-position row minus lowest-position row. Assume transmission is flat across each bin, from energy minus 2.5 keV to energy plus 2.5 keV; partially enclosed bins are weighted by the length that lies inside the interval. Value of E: -10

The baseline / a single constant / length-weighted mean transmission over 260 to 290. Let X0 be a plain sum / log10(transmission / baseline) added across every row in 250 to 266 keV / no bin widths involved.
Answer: 0.08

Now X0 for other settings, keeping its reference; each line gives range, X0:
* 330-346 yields 0.12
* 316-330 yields 0.01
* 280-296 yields 0.09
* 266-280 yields -0.06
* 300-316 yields 0.15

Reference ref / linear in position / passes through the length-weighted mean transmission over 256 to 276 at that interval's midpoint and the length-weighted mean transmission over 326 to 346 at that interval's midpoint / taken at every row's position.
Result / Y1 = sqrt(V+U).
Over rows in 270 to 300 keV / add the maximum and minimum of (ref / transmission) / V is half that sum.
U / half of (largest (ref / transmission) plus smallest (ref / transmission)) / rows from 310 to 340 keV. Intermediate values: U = 1.01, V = 1.00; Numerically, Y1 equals 1.42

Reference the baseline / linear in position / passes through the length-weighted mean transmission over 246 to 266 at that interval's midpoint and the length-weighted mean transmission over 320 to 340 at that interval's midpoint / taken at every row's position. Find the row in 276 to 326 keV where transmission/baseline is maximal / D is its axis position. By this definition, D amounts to 303.0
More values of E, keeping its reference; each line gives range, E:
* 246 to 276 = -57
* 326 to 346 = 62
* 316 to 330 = -19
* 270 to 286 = 22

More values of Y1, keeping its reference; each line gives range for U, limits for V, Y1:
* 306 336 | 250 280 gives 1.42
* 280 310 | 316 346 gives 1.40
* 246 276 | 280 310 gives 1.38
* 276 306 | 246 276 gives 1.40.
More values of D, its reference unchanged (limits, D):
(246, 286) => 248.0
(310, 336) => 313.0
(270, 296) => 293.0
